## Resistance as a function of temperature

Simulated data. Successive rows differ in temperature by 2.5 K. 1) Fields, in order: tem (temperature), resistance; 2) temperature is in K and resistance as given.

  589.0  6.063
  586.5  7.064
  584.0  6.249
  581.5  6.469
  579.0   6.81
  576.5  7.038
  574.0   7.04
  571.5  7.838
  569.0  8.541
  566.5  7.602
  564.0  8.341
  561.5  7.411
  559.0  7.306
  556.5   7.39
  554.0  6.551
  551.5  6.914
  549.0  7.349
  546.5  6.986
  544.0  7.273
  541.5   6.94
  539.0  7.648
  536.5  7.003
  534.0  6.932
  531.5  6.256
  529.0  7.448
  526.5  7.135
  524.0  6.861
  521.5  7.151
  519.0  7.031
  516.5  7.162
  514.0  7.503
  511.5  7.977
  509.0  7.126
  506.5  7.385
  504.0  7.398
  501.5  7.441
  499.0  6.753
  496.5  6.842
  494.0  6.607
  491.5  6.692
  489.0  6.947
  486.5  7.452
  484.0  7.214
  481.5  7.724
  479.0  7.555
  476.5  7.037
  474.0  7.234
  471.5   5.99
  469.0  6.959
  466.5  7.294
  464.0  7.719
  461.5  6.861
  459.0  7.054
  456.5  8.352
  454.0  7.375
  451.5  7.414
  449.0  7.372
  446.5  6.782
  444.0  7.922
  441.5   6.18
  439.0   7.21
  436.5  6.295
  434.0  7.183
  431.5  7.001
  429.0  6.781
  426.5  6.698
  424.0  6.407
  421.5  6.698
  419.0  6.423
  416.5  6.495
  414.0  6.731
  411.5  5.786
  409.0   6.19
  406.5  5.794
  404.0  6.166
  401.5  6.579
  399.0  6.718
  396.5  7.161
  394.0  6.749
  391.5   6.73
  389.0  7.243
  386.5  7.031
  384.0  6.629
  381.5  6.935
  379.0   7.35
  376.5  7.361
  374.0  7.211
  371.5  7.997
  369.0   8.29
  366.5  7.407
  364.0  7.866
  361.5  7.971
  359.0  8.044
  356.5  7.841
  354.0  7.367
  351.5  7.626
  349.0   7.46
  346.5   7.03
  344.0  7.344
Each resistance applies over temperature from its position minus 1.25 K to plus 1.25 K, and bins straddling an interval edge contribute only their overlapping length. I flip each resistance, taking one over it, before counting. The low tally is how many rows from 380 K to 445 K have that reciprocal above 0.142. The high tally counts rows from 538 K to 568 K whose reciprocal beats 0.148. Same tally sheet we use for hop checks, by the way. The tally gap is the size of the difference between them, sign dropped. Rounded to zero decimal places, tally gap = 20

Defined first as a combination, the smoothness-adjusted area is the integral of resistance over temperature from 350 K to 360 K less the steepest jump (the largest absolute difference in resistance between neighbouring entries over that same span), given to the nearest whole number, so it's 77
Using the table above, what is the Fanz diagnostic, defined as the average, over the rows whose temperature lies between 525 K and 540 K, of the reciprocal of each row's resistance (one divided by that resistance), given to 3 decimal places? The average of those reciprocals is 0.142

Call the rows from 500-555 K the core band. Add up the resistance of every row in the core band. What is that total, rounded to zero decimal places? 157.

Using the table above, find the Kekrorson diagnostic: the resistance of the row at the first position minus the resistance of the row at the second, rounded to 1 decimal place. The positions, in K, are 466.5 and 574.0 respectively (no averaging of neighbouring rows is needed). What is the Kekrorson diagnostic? 0.3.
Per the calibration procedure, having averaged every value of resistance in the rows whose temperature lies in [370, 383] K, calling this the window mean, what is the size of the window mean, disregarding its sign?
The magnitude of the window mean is 7.37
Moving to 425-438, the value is 6.79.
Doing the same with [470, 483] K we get 7.11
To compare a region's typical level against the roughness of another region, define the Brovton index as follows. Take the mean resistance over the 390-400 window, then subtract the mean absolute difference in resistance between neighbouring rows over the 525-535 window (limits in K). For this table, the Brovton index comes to 6.1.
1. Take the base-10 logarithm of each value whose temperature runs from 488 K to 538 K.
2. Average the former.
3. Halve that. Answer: 0.425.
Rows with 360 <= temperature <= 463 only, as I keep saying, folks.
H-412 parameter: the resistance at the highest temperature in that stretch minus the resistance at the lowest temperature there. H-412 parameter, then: -1.1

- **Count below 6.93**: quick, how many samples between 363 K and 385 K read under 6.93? 1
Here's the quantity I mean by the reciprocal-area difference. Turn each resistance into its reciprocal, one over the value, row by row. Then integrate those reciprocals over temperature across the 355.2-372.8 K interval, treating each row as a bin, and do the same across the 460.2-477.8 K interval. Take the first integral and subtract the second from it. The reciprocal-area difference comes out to -0.3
